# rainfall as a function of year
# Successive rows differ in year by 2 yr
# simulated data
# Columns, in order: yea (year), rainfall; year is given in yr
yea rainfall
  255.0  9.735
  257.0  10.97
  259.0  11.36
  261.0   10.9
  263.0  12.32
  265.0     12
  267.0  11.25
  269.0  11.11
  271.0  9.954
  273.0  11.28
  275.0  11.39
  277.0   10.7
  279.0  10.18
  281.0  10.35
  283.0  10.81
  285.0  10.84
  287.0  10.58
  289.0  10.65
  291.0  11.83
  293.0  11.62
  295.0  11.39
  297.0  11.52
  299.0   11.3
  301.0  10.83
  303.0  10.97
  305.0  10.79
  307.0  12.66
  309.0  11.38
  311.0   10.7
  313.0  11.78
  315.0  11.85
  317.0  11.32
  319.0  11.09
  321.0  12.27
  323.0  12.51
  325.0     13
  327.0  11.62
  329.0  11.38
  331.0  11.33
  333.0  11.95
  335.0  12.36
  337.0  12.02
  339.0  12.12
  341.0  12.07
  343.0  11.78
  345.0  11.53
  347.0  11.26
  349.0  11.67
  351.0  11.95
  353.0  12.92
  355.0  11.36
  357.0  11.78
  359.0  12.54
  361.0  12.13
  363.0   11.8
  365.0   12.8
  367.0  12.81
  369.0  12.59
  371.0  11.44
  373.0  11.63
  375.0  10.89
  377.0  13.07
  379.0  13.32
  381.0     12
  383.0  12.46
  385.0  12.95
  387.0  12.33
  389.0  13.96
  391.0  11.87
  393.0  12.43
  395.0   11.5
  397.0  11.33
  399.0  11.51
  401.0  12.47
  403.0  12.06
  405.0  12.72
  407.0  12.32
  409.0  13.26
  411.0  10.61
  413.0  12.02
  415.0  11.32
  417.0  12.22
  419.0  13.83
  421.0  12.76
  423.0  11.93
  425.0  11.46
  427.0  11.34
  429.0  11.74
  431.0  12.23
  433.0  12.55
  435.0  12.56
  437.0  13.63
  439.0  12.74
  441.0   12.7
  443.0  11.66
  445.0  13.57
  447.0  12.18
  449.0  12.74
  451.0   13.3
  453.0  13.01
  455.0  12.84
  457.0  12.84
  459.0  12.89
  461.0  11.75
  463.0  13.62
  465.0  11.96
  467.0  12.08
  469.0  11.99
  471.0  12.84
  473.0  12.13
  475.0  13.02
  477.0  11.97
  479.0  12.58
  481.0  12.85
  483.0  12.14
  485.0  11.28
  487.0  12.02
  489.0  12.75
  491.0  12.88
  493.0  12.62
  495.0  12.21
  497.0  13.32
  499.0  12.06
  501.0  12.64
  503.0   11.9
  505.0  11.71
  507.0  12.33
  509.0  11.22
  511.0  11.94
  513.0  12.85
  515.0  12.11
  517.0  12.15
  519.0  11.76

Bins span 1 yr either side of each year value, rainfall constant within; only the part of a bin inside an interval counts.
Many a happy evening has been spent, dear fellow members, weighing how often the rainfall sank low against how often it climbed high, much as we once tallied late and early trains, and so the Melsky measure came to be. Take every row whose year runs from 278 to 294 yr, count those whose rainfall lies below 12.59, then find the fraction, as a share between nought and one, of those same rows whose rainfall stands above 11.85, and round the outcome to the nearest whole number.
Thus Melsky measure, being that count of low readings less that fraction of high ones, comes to 8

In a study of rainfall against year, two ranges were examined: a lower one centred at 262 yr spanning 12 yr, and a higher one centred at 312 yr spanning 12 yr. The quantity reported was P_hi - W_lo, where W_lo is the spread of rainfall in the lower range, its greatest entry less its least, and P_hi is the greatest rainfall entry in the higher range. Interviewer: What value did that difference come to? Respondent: 11.2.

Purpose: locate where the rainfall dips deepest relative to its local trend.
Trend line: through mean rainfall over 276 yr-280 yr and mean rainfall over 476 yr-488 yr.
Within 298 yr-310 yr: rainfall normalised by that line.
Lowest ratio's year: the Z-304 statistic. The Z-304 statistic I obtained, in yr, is 305.0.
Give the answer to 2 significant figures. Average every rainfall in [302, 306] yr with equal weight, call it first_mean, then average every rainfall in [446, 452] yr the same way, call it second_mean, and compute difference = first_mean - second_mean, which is -1.9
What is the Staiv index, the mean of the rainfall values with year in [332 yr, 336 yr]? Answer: 12.2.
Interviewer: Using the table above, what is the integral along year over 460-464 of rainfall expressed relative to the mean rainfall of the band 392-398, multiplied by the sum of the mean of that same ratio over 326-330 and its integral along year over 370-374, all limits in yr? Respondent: 21.2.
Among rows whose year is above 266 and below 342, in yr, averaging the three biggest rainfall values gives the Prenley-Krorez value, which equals 12.7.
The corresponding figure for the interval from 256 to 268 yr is 11.9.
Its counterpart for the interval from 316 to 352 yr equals 12.6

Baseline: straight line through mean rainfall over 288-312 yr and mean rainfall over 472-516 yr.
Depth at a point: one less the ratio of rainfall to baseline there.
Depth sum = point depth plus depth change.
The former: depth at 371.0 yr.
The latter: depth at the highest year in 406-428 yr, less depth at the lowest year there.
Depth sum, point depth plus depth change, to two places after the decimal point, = 0.11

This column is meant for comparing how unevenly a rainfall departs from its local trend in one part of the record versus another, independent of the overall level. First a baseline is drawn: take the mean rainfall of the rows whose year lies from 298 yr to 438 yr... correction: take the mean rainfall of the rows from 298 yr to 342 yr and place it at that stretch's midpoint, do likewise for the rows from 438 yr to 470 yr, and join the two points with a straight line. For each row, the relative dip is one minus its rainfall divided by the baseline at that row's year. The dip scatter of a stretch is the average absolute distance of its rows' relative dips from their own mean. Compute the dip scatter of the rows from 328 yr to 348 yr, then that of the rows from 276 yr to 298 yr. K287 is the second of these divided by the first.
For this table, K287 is 1.34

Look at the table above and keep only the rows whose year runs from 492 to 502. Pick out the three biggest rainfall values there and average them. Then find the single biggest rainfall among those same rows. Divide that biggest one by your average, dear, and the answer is 1.04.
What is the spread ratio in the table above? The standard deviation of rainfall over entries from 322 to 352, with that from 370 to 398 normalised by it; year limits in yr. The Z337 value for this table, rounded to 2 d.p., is 1.82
